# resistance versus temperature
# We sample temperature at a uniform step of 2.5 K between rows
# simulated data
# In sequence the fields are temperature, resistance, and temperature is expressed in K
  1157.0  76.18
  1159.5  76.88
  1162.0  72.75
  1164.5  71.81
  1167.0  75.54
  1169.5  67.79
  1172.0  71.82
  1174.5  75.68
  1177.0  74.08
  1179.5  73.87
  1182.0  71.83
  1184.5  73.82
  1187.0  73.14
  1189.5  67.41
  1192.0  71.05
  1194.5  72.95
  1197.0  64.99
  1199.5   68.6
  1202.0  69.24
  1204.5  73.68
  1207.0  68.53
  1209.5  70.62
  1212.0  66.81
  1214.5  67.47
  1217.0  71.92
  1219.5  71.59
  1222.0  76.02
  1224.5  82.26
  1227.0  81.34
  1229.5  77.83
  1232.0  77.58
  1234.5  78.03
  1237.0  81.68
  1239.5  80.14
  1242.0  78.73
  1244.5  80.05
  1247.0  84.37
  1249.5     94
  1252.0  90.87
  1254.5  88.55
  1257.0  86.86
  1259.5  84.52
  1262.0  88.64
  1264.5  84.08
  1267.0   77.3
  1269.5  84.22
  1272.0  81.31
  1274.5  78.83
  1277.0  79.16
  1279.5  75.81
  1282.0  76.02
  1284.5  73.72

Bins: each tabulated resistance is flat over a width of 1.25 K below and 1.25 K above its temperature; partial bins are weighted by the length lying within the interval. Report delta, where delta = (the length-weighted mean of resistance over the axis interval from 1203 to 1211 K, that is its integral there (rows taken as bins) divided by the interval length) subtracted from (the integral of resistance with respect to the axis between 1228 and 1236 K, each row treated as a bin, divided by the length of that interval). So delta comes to 7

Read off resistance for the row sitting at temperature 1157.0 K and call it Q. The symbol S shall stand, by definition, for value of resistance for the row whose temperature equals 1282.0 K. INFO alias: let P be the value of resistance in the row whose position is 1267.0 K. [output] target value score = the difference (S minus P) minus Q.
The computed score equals -77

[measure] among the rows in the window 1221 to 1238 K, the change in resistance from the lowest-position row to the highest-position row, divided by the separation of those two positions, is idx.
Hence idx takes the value 0.38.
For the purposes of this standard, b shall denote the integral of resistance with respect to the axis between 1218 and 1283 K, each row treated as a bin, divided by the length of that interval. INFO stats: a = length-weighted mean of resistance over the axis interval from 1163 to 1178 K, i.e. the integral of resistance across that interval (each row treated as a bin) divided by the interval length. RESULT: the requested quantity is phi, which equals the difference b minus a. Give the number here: 9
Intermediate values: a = 73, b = 82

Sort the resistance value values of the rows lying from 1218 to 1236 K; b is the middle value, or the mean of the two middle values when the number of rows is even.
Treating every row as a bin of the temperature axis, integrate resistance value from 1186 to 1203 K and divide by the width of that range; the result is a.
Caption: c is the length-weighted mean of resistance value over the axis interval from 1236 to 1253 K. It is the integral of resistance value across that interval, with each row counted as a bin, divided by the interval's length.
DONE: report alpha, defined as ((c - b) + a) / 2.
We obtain 38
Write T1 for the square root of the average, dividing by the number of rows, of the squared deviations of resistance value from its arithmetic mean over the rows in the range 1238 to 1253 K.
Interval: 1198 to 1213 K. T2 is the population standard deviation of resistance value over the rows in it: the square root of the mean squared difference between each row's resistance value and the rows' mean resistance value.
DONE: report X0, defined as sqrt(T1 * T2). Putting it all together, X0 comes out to 3.5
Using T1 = 5.8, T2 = 2.2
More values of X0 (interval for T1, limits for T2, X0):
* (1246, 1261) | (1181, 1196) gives 2.7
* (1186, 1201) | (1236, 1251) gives 3.9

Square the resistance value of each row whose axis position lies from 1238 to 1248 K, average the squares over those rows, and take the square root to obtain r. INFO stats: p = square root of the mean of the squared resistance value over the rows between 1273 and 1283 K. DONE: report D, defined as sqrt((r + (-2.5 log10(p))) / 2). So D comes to 6.2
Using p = 77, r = 80.9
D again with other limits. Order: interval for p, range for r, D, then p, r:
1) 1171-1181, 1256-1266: 6.4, 74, 86.0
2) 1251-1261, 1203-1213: 5.7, 88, 70.0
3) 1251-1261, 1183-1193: 5.8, 88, 71.4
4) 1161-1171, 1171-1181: 5.9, 72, 73.9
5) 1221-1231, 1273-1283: 6.0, 79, 77.5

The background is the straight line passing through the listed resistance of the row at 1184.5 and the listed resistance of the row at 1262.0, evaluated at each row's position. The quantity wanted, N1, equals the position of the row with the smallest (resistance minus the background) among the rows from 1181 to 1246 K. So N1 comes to 1212.0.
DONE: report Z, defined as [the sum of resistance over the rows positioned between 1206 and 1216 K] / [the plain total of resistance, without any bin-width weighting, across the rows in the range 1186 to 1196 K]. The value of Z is 0.96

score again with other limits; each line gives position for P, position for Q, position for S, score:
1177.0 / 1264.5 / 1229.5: -80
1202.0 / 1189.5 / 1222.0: -61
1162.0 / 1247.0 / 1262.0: -68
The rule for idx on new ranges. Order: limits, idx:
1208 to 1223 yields 0.43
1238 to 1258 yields 0.38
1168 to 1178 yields 0.84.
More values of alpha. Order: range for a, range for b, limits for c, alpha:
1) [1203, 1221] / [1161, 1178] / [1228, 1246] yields 38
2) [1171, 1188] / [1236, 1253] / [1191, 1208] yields 31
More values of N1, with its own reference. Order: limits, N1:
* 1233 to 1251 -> 1242.0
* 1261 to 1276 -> 1267.0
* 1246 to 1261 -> 1259.5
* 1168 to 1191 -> 1189.5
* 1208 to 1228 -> 1212.0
